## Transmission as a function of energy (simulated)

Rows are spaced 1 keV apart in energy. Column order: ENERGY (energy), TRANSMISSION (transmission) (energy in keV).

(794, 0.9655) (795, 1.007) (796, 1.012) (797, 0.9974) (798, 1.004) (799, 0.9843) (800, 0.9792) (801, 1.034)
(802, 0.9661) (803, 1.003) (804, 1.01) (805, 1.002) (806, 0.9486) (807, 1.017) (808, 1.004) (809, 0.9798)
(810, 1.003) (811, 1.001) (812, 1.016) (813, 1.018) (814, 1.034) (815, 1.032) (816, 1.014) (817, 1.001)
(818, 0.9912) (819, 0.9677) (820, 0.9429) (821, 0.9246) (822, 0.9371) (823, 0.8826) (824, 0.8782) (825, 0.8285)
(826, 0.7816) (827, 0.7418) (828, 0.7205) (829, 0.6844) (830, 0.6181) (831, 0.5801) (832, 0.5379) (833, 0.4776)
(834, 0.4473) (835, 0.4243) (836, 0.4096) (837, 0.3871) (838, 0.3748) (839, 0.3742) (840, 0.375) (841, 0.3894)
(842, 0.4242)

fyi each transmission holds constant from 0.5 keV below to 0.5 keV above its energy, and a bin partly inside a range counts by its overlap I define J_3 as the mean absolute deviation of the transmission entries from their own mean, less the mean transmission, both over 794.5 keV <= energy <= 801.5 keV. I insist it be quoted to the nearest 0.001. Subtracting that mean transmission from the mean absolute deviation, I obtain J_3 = -0.989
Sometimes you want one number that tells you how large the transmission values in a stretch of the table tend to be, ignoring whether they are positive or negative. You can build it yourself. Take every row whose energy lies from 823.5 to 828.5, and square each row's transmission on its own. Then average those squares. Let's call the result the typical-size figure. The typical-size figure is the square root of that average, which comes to 0.79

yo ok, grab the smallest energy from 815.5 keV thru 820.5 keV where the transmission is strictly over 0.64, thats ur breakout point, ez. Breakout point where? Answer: 816 keV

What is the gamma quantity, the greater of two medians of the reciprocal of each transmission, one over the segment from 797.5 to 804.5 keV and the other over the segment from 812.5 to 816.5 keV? 1.00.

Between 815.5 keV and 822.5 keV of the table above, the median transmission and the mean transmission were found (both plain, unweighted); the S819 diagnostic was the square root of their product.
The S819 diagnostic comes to 0.97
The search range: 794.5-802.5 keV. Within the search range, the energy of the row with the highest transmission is 801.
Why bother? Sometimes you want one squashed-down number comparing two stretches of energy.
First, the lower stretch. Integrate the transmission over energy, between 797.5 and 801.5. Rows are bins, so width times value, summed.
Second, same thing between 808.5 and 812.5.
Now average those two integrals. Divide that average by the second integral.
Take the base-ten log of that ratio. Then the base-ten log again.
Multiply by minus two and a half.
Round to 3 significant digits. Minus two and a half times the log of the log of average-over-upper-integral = 10.1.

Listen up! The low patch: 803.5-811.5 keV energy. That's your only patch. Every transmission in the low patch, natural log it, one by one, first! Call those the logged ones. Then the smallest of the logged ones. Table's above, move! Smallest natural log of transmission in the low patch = -0.053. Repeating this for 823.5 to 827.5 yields -0.299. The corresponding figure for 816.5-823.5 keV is -0.125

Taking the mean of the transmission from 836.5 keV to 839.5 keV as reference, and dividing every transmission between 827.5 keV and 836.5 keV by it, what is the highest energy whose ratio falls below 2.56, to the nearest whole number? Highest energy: 836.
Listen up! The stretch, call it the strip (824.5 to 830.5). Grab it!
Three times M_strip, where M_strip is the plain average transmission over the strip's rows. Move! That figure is 2.2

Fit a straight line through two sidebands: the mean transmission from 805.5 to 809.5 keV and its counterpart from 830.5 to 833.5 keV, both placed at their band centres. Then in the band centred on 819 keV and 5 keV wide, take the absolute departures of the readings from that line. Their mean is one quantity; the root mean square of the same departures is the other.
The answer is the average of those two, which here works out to 0.19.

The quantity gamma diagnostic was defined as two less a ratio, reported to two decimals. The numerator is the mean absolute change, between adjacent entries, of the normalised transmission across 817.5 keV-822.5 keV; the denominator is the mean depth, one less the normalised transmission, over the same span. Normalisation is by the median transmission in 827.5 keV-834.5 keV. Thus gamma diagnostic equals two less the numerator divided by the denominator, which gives 2.05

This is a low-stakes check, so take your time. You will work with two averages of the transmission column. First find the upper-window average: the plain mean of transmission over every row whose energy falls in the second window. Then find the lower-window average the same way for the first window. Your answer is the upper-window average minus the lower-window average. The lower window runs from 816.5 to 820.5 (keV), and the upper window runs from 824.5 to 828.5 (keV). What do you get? -0.21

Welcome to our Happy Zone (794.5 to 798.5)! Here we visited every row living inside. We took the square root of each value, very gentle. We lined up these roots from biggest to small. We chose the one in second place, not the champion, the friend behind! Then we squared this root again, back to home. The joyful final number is 1.01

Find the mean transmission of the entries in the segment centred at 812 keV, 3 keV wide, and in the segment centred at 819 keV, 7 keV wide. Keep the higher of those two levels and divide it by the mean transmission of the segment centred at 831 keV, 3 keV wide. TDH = 1.7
